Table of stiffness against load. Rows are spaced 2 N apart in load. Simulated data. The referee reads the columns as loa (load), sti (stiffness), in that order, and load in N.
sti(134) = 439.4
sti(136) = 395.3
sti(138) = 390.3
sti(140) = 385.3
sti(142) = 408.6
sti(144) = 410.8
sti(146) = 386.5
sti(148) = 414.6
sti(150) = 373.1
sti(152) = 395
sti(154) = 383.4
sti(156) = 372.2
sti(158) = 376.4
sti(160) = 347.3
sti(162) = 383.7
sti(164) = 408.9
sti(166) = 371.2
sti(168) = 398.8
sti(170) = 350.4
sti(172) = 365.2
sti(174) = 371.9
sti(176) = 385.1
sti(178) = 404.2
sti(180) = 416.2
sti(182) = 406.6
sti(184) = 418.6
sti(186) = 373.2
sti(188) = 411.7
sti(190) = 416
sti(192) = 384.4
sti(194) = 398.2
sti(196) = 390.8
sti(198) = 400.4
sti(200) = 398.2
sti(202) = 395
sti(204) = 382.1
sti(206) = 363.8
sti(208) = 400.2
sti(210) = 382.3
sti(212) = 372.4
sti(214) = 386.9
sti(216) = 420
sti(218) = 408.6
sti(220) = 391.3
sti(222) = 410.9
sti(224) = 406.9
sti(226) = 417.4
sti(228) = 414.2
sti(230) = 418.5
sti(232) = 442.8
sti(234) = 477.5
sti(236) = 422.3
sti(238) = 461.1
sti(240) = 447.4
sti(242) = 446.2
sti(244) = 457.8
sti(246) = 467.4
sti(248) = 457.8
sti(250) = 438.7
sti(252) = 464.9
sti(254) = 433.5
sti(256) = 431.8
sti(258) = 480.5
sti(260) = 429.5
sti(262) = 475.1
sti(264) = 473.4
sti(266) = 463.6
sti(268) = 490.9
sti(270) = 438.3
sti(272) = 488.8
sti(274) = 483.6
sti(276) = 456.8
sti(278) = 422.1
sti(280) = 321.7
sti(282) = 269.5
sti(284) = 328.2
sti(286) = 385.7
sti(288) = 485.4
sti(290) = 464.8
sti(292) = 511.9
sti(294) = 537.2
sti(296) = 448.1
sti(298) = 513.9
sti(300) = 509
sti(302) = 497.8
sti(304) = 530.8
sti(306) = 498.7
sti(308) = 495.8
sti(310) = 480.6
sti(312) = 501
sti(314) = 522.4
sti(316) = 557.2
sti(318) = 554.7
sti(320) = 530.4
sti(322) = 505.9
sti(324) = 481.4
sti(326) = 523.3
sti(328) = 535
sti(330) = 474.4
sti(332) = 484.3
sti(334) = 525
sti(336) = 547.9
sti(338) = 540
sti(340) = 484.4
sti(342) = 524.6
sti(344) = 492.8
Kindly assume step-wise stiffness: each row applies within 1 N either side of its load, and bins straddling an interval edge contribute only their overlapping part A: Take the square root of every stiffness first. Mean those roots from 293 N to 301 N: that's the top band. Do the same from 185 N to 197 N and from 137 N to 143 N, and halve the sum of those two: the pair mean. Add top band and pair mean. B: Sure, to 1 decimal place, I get 42.3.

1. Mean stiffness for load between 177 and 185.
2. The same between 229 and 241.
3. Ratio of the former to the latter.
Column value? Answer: 0.92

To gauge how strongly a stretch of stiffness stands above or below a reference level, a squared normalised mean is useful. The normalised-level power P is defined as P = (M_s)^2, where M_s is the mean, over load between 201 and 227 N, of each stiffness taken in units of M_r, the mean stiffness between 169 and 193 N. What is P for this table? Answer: 1.0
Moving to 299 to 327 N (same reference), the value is 1.7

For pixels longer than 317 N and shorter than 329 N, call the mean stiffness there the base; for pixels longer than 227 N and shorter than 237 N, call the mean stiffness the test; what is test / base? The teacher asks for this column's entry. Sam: 0.83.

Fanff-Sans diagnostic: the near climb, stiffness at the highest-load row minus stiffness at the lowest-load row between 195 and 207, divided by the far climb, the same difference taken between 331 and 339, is -0.5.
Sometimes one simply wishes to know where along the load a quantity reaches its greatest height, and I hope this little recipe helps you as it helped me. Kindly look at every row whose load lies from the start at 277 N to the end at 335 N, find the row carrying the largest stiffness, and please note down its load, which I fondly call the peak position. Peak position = 316 N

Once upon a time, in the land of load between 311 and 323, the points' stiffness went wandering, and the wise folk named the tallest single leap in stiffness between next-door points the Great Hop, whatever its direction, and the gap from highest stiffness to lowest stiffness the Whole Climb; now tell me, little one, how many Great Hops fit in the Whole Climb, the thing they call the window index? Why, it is 1.6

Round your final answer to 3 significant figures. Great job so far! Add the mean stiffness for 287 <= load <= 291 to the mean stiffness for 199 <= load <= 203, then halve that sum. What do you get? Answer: 436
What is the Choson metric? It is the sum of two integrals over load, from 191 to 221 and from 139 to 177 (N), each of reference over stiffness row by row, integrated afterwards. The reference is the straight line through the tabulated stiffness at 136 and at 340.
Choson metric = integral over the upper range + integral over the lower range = 73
